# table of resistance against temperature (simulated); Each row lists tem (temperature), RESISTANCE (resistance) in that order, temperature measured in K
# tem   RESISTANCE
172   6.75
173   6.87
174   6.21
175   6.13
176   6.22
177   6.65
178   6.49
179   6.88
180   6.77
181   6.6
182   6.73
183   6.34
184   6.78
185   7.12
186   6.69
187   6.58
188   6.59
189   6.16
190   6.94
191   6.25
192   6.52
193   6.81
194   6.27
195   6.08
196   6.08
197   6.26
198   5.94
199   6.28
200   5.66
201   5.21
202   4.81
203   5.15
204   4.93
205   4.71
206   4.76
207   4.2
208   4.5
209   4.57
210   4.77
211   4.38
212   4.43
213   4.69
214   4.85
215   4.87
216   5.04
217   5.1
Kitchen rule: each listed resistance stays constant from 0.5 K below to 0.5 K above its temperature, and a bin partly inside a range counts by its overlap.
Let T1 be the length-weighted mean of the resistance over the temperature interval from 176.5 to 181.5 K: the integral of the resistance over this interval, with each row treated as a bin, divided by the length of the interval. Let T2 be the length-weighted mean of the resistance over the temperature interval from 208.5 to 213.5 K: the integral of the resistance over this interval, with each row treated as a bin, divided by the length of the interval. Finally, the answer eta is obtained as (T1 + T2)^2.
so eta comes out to 126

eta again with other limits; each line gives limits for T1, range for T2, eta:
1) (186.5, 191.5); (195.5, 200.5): 157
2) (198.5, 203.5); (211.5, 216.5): 104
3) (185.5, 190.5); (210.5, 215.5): 126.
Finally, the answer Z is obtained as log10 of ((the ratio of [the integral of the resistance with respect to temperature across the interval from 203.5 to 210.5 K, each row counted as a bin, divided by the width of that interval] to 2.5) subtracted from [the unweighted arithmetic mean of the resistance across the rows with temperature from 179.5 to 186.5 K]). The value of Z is 0.69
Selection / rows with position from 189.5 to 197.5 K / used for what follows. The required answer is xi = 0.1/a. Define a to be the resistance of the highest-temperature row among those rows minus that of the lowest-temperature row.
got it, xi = -0.15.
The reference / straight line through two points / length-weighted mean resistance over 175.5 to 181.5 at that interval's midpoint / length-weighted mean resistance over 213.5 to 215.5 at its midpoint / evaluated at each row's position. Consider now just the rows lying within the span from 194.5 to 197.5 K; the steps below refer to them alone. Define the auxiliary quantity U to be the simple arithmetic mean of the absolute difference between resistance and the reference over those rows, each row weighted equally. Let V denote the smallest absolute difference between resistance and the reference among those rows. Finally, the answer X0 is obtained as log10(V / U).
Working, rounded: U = 0.38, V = 0.28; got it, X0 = -0.1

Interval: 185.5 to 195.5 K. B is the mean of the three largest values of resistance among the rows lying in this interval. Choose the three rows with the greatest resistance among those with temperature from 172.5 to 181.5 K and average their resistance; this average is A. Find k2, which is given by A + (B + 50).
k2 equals 63.65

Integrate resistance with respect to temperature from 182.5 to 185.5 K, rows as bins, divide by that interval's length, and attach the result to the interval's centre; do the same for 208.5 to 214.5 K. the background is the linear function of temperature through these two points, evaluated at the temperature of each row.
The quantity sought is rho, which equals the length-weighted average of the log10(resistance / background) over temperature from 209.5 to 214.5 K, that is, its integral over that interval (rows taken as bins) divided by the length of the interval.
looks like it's 0.004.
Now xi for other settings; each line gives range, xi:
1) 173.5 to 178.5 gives 0.36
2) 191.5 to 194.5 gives -0.40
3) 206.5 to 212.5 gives 0.43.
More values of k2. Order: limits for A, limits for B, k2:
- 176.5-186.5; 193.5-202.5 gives 63.20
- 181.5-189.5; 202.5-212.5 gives 61.83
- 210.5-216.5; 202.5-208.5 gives 59.87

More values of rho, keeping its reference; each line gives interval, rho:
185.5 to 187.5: 0.005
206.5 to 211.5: -0.031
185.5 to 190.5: 0.010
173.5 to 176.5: -0.080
